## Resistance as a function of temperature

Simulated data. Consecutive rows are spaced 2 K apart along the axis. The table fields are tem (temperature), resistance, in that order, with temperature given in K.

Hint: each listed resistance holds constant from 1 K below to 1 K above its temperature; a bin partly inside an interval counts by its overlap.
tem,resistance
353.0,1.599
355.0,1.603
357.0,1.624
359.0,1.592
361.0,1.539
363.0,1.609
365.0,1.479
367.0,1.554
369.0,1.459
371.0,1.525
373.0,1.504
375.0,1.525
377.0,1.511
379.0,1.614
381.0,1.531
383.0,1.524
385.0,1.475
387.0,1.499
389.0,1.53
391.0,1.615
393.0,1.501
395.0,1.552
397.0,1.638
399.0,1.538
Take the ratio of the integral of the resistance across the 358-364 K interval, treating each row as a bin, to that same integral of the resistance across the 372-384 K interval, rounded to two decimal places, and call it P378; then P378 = 0.51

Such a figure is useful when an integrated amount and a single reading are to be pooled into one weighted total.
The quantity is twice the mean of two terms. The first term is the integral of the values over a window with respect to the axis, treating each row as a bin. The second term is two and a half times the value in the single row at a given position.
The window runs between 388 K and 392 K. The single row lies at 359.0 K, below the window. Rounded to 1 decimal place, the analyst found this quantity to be 10.3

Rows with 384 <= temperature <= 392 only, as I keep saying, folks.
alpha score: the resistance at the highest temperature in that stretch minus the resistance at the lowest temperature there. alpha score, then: 0.14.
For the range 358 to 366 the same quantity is -0.11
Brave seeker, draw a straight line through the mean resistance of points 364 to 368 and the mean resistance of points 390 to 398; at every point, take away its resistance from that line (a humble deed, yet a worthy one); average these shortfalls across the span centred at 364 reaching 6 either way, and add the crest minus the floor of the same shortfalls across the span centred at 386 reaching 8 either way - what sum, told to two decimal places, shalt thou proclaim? 0.13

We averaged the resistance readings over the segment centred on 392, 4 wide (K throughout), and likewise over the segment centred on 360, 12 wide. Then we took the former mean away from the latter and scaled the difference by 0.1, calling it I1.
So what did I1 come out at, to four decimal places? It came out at 0.0016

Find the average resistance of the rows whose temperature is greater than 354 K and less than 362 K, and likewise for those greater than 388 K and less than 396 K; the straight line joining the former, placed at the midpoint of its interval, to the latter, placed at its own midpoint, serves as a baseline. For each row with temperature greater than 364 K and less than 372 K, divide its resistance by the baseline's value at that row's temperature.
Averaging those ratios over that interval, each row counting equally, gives 0.953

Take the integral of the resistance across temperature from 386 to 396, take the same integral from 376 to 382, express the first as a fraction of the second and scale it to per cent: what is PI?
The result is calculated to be 165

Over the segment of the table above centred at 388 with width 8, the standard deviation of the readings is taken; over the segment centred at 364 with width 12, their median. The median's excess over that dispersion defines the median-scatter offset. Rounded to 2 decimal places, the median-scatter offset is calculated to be 1.49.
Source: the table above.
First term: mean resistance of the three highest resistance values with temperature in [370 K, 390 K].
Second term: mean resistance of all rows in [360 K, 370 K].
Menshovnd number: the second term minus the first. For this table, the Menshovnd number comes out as -0.03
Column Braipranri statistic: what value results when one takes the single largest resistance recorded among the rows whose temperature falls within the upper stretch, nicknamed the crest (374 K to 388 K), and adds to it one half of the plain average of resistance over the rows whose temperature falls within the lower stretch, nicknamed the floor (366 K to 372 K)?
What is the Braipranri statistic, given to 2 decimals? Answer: 2.37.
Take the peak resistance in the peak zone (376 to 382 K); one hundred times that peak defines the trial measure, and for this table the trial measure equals 161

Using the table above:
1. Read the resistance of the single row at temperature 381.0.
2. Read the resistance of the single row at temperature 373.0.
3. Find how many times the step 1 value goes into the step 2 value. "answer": 0.98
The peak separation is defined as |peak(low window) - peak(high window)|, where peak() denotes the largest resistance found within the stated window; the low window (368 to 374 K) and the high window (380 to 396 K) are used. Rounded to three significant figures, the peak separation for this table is 0.0900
